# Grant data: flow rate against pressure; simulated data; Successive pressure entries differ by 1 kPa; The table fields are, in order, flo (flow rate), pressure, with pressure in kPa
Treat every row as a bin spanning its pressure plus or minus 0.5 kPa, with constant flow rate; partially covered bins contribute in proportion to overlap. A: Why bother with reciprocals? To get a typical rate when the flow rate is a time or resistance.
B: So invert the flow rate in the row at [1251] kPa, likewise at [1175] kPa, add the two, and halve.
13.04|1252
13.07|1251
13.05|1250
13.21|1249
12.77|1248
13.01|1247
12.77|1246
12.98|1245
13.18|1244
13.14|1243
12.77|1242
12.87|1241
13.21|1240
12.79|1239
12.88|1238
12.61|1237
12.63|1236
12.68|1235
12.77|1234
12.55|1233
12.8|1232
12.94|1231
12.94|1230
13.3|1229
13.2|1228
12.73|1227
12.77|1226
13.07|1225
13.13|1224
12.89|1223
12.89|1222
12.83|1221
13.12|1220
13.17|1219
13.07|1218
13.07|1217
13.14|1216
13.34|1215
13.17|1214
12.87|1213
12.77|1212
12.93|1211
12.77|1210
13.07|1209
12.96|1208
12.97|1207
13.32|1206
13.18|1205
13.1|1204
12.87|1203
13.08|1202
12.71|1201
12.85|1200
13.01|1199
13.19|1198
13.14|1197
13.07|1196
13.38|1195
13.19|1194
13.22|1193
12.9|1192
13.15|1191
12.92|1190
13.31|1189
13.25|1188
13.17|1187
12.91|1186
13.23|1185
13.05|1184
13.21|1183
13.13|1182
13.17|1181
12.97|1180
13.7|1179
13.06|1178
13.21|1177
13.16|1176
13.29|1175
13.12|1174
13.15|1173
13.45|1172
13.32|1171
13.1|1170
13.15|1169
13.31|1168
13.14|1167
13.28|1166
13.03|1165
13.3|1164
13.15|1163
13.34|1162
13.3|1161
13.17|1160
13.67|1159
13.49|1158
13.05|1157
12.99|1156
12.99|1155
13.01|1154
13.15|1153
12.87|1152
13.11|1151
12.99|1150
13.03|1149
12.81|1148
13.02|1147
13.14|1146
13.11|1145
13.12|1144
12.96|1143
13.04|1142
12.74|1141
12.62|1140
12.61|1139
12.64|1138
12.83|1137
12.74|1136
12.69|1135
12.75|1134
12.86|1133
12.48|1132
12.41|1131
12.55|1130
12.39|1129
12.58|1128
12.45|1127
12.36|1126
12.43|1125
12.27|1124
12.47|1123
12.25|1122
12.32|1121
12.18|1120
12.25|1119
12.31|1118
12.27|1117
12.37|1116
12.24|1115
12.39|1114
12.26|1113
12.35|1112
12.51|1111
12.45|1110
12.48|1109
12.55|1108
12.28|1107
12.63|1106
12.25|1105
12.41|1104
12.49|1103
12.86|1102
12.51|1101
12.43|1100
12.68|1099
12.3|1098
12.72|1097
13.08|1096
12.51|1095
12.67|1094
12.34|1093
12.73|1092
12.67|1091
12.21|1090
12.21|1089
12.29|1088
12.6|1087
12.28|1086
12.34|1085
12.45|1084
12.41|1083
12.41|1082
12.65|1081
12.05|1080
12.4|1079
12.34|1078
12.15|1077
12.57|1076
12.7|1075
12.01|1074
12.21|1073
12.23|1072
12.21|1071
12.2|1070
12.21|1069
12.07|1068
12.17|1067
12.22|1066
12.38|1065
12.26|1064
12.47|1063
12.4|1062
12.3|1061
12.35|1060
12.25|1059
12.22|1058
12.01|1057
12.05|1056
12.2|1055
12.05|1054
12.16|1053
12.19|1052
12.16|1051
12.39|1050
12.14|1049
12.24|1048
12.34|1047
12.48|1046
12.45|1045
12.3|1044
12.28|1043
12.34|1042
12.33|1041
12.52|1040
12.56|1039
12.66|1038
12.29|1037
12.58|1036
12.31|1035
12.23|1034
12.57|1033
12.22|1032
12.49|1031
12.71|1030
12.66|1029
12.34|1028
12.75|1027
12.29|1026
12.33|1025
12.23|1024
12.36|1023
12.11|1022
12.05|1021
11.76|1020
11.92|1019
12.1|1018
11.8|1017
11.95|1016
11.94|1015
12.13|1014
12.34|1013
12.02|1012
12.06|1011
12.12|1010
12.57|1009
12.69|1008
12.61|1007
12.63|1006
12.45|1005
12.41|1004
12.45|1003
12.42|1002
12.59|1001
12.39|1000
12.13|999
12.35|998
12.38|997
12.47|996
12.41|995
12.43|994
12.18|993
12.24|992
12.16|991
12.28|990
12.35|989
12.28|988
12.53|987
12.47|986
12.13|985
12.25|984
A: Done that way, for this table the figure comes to 0.076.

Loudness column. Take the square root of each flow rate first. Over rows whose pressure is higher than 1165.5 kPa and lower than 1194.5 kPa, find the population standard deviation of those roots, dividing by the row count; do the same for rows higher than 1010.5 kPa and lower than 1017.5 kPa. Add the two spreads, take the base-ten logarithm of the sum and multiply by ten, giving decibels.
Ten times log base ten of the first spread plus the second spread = -13.5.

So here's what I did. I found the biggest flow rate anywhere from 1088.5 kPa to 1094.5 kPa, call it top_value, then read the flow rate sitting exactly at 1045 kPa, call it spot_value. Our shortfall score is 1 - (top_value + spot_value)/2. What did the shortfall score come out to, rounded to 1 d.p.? -11.6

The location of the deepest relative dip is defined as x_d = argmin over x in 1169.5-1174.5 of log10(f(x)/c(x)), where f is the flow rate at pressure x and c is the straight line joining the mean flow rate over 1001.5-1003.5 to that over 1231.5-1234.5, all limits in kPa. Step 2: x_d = 1170 kPa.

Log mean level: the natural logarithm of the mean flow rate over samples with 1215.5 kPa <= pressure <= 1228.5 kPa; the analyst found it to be 2.57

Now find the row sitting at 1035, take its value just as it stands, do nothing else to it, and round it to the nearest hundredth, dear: 12.31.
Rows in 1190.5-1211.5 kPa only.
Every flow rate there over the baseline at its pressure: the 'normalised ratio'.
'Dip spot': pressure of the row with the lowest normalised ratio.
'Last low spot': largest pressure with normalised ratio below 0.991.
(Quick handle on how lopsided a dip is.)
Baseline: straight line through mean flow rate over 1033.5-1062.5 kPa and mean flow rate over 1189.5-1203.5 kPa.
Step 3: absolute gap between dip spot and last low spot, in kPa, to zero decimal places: 10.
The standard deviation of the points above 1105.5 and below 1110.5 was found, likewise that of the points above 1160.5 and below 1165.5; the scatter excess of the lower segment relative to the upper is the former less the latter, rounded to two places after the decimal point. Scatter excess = 0.00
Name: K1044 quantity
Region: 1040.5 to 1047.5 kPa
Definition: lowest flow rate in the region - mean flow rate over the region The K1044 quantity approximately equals -0.080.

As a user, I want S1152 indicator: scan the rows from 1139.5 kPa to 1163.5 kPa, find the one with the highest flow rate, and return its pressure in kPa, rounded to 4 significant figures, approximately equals 1159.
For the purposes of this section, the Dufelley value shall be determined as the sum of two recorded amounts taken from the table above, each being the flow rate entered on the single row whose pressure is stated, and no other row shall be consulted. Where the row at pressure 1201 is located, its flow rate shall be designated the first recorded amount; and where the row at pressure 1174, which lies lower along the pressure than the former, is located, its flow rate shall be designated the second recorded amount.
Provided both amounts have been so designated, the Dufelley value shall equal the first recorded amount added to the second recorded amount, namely 25.8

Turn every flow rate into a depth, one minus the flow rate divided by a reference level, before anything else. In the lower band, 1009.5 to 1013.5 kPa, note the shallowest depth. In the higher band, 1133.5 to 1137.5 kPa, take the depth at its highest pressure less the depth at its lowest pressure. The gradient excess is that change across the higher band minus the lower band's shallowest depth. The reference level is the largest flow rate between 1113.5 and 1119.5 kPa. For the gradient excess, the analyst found -0.010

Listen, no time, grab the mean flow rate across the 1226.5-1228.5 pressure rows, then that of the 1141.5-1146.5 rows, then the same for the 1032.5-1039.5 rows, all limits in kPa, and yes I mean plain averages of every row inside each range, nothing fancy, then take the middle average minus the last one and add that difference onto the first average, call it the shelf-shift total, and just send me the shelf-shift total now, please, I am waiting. 13.58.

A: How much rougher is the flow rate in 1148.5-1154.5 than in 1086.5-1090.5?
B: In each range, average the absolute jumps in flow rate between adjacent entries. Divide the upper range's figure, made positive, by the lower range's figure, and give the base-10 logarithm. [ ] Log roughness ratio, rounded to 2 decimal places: 0.10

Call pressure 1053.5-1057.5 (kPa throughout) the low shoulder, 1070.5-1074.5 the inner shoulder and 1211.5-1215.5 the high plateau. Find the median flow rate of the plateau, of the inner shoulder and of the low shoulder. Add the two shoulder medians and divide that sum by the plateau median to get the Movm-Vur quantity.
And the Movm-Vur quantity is 1.86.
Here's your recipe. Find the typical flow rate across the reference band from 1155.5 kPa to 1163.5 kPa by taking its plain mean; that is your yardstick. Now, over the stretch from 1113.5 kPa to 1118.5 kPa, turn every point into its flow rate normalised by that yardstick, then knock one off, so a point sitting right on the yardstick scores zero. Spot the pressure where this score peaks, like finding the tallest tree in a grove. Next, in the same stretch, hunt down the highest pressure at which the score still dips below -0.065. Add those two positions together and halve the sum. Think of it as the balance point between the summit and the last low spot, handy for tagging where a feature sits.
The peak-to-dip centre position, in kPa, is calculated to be 1116.0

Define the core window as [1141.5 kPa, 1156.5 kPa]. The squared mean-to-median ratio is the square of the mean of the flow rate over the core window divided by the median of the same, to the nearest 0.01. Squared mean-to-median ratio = 1.00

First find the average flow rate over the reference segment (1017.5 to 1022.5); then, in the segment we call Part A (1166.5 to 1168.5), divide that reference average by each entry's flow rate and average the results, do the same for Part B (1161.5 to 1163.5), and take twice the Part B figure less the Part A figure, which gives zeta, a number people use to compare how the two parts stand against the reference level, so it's 0.90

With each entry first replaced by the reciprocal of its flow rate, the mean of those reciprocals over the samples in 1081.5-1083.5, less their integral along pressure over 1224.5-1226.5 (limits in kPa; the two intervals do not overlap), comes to -0.074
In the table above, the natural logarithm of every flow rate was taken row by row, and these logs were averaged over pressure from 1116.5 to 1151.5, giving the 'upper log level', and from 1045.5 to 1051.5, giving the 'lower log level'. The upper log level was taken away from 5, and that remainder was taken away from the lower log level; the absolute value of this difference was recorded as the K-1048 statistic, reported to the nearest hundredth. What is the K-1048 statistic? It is 0.05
